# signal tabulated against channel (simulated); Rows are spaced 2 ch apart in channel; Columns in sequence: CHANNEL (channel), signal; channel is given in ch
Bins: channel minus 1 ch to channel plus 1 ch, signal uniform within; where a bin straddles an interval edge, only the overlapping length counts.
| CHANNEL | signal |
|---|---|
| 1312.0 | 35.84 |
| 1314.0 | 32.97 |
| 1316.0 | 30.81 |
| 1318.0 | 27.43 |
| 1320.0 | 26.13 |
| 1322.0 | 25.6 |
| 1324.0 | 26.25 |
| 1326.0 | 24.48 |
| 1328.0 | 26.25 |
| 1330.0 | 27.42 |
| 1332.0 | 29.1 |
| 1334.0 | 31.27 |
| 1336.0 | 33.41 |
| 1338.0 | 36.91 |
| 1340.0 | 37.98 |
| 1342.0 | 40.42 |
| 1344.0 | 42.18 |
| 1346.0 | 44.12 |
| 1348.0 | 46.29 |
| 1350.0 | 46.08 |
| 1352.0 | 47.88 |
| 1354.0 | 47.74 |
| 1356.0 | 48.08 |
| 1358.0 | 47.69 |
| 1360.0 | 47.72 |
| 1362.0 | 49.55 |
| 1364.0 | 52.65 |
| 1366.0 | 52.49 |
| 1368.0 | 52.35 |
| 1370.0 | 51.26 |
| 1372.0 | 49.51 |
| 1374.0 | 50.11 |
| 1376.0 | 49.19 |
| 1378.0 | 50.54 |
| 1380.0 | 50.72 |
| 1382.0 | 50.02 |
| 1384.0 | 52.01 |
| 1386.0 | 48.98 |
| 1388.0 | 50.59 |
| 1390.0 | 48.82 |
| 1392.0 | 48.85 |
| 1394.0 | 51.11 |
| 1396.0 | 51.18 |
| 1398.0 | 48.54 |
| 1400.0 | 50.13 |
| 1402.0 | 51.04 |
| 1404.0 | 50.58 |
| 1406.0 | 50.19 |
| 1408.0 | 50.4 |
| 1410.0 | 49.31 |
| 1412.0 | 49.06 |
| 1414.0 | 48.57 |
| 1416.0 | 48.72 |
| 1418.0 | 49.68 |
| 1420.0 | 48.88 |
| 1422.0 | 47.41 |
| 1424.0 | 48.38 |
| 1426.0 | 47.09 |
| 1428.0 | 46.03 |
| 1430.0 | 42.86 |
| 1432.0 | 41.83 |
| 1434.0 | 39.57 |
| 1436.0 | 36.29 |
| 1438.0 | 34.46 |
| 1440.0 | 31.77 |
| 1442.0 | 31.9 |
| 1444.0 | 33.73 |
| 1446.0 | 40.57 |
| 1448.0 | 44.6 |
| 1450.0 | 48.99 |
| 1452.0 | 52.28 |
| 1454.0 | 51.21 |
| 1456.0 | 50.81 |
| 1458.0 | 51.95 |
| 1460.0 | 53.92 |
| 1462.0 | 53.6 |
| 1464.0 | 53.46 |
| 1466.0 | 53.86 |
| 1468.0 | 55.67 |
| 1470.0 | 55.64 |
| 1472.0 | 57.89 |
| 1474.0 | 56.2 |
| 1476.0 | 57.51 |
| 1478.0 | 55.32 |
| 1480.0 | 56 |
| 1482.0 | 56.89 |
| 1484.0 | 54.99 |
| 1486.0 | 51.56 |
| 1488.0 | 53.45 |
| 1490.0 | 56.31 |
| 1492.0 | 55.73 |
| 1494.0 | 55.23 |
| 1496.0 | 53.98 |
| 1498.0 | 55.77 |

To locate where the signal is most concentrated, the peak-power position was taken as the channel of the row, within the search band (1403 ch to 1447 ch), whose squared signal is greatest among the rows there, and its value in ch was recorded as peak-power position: 1404.0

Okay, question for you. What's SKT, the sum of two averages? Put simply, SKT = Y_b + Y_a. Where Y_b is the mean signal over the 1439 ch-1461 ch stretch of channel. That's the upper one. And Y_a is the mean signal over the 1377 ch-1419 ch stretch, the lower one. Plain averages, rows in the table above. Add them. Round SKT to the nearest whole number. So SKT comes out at 95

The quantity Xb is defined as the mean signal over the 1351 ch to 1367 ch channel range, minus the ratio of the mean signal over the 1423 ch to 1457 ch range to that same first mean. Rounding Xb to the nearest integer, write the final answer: 48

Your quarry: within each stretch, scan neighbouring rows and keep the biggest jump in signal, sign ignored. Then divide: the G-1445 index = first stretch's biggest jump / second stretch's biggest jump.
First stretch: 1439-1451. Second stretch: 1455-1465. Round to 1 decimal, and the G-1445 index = 3.5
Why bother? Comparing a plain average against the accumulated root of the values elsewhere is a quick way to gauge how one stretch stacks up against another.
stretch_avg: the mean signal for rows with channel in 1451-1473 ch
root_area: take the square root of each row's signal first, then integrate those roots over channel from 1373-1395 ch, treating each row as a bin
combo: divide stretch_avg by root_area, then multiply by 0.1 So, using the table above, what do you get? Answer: 0.0345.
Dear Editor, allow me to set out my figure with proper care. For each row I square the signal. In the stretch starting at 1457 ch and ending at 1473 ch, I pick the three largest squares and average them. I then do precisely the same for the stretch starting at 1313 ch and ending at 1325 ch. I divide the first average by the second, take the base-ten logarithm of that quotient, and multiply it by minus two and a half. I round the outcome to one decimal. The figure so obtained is -1.3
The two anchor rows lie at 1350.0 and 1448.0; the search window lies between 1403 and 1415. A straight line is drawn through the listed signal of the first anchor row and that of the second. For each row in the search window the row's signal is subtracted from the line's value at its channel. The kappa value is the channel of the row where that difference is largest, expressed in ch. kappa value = 1414.0 ch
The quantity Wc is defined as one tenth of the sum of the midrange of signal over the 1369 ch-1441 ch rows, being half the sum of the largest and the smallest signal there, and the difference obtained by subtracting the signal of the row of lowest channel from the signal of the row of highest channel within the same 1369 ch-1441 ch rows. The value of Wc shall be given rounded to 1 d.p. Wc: 2.2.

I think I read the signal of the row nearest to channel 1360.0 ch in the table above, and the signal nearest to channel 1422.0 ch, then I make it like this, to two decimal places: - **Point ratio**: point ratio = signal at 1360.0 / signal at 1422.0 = 1.01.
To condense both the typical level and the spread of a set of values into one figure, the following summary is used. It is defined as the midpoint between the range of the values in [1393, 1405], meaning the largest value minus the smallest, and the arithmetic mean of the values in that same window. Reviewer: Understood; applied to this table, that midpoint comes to 26.5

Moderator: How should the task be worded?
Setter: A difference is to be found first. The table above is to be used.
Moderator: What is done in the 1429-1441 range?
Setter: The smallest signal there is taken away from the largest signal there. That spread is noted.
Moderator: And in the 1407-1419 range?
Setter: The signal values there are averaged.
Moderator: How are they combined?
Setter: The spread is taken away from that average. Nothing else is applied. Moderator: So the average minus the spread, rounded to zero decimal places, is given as 38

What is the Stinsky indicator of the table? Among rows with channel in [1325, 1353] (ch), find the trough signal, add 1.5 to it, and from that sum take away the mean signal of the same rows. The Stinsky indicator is -11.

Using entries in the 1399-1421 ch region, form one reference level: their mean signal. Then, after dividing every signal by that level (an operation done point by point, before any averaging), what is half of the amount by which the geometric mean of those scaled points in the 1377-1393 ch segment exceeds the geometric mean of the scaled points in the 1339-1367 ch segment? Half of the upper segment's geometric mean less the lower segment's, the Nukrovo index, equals 0.038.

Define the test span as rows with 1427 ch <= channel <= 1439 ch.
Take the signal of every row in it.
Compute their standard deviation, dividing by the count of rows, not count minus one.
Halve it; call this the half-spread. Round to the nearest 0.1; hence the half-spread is 2.0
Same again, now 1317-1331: 0.5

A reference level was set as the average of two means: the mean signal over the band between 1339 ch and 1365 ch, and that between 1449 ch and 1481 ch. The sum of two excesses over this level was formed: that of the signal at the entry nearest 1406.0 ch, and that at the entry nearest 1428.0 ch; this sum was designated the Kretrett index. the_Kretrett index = -3.8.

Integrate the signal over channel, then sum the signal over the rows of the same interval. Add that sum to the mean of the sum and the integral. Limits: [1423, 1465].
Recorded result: 2338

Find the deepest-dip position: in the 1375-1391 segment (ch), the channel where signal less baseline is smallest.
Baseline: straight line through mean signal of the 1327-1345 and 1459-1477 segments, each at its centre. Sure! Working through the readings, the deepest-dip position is 1390.0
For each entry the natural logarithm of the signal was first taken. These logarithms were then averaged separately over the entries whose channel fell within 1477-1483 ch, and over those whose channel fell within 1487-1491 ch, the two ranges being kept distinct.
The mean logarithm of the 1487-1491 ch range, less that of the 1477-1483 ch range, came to -0.022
